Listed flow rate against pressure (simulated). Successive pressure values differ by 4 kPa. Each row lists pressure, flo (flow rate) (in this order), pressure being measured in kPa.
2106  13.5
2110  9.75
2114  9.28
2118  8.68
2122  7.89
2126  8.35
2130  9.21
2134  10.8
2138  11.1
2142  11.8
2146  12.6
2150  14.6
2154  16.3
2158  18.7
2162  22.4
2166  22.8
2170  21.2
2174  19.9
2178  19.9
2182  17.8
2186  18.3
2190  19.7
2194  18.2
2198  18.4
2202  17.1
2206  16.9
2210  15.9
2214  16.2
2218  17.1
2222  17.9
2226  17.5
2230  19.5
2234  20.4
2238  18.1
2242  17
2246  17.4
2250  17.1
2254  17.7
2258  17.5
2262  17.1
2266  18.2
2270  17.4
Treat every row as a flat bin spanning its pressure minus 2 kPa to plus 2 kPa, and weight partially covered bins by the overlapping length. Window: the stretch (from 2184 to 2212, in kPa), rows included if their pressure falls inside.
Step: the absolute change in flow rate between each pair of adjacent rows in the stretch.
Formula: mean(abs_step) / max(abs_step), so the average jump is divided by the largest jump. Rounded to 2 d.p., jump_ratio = 0.62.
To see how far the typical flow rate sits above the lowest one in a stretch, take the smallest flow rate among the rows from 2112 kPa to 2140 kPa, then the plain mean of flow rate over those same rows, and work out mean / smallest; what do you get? 1.18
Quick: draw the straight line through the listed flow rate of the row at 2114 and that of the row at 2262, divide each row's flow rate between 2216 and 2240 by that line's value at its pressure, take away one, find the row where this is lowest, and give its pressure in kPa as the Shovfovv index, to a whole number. 2238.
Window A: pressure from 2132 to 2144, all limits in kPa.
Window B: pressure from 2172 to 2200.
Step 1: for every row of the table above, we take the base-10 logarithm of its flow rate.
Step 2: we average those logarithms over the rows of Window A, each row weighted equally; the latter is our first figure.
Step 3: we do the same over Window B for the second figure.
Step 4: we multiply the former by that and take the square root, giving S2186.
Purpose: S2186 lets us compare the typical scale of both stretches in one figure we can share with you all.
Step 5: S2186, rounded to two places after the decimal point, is 1.16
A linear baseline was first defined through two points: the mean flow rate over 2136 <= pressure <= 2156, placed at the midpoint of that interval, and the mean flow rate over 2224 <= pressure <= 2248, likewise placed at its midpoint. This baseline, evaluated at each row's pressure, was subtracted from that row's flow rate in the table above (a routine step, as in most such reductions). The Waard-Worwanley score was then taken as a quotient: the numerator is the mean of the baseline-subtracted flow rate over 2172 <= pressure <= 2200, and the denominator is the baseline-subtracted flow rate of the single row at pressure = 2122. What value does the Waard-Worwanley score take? -0.8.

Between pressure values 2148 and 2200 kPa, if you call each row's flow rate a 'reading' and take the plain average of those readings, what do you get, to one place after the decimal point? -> 19.1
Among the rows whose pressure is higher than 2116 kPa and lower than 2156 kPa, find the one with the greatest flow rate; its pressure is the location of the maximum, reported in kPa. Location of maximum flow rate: 2154 kPa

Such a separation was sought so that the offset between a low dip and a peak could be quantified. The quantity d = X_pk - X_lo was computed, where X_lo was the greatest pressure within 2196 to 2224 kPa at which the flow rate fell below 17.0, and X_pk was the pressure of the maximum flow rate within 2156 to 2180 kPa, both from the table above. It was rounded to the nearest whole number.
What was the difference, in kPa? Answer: -48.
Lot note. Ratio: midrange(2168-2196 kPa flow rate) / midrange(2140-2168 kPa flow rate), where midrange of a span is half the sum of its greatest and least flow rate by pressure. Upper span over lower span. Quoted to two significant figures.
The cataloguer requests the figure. 1.1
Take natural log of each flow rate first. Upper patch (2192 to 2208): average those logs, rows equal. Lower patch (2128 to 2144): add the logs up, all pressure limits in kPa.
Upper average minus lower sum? -6.6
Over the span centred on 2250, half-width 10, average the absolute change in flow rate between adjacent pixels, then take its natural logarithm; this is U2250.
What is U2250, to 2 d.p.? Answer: -0.98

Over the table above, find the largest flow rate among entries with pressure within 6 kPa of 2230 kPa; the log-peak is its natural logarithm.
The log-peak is 3.02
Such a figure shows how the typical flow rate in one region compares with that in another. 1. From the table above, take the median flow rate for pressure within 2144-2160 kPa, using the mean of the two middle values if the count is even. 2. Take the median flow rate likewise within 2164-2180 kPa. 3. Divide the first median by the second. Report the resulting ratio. 0.75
